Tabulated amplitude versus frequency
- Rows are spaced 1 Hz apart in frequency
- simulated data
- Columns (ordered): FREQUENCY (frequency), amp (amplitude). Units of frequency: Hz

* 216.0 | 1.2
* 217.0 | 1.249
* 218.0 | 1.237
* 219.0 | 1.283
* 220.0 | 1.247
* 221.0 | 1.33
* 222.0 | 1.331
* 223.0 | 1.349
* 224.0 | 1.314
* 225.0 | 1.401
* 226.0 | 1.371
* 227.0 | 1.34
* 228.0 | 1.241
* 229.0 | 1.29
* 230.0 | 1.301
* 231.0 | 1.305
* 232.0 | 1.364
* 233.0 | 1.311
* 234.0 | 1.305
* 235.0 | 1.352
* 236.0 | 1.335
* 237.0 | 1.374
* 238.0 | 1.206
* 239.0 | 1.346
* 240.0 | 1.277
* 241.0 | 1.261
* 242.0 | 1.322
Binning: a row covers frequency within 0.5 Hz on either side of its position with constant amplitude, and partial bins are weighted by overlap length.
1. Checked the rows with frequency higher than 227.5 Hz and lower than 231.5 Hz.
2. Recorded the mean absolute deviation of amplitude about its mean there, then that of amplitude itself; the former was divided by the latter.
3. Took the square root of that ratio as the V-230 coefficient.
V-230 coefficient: 0.13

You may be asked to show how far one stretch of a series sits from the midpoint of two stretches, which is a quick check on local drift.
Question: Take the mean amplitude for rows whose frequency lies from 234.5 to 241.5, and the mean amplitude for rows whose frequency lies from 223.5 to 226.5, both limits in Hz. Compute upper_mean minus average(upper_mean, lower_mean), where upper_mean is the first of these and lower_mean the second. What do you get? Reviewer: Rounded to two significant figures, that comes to -0.027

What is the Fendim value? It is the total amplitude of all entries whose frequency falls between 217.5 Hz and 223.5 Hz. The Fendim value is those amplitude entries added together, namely 7.78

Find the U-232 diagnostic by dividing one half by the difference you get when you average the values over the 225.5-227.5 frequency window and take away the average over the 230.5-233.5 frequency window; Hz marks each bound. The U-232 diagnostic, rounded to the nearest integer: 17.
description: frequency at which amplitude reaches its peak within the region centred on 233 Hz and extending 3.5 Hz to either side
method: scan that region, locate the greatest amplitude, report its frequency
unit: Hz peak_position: 232.0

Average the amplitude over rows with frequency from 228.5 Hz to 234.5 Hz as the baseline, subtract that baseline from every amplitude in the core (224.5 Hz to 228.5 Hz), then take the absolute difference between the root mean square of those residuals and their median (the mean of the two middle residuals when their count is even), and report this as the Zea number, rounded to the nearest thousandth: 0.023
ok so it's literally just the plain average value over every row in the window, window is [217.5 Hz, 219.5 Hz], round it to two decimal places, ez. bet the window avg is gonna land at 1.26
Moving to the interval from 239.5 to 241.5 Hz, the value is 1.27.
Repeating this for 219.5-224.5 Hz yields 1.31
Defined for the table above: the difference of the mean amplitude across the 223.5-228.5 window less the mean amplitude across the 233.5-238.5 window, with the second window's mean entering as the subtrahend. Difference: 0.02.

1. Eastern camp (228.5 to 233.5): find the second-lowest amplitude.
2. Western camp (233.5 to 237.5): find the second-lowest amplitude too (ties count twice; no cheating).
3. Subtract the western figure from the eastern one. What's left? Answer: -0.03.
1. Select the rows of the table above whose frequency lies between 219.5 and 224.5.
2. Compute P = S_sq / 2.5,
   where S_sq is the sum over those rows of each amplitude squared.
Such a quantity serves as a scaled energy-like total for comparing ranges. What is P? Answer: 3.46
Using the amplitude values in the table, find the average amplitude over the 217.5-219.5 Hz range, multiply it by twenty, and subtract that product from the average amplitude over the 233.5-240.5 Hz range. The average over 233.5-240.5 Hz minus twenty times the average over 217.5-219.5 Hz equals -23.9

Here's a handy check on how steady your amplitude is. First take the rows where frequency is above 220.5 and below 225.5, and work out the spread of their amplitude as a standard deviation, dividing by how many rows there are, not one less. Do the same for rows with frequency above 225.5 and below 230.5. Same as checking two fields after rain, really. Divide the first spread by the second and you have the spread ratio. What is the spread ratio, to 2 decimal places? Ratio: 0.68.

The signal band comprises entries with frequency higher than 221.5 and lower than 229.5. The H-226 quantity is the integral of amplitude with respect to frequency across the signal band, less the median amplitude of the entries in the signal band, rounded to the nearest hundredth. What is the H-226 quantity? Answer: 9.30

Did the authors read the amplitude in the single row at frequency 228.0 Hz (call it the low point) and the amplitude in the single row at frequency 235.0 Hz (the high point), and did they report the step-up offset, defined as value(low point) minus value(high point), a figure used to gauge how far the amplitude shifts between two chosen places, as -0.11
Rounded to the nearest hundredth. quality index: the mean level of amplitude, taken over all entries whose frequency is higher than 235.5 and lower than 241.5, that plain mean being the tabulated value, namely 1.30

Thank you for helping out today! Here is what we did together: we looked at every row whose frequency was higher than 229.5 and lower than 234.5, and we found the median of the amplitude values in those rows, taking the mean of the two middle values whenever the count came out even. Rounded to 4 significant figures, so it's 1.305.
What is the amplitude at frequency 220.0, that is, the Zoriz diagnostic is 1.247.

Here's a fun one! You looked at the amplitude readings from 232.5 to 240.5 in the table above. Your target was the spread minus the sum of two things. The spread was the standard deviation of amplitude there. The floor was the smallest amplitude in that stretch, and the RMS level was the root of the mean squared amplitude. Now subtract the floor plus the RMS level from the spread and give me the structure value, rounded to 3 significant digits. -2.47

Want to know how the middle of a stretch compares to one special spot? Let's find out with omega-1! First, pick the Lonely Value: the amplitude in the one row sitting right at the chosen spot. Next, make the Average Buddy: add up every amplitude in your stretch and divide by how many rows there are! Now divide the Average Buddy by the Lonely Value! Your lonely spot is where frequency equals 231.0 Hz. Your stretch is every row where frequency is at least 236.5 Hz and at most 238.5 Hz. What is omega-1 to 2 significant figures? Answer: 0.99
